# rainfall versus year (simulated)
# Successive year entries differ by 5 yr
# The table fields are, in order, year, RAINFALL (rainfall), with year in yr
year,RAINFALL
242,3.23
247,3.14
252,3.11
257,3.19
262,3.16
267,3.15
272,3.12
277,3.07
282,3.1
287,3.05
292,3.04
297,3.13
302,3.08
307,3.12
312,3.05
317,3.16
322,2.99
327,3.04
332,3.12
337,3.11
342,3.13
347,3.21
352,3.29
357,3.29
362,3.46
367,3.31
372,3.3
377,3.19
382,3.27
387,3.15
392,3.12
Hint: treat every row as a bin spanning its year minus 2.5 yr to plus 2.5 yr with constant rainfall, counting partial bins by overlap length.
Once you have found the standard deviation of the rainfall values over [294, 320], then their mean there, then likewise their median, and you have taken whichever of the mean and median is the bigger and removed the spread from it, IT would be 3.08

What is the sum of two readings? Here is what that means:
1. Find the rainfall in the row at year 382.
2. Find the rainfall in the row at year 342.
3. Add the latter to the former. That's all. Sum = 6.40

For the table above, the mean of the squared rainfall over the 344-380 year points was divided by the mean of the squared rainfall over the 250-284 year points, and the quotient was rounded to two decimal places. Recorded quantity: 1.11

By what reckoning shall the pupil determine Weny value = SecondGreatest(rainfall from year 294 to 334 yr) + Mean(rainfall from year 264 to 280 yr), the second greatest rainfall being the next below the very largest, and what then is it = 6.24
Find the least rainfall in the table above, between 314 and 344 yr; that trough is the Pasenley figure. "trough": 2.99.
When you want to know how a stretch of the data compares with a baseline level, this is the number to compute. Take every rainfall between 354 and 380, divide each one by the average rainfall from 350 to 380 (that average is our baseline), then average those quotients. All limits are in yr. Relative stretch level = 1.00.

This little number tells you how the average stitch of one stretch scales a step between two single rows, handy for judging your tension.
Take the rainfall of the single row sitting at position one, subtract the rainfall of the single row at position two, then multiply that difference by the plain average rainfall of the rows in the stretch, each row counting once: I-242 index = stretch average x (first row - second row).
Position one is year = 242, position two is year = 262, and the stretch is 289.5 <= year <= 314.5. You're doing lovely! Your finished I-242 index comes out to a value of 0.2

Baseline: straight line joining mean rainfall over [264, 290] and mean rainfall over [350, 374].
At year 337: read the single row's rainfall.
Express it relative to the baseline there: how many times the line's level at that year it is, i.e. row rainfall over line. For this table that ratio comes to 0.953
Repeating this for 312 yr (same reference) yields 0.955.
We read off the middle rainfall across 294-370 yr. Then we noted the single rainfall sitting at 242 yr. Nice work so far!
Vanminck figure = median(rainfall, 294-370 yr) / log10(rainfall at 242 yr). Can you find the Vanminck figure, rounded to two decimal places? 6.15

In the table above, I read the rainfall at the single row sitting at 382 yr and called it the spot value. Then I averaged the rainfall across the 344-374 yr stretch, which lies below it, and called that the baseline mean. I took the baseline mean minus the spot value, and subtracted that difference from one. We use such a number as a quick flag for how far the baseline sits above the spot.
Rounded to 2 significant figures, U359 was 0.96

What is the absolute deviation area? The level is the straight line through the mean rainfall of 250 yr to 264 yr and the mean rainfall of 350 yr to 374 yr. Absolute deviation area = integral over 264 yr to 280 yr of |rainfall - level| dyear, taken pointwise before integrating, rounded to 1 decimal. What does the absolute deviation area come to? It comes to 1.0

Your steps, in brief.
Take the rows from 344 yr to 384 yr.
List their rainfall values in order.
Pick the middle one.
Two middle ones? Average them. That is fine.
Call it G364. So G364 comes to 3.29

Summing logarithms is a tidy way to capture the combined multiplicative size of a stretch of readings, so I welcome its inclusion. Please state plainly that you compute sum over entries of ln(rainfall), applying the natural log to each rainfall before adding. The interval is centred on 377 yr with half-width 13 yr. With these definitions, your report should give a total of 5.9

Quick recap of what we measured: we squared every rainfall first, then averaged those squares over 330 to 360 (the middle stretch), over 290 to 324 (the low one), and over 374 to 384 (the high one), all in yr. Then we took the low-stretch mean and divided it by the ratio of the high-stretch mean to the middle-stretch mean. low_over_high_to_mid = 9.3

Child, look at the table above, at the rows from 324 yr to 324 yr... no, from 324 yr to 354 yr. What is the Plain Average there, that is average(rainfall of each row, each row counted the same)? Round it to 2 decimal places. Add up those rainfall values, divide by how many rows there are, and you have 3.15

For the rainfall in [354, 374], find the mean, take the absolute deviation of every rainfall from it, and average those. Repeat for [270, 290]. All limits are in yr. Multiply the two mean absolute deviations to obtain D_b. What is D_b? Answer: 0.0015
